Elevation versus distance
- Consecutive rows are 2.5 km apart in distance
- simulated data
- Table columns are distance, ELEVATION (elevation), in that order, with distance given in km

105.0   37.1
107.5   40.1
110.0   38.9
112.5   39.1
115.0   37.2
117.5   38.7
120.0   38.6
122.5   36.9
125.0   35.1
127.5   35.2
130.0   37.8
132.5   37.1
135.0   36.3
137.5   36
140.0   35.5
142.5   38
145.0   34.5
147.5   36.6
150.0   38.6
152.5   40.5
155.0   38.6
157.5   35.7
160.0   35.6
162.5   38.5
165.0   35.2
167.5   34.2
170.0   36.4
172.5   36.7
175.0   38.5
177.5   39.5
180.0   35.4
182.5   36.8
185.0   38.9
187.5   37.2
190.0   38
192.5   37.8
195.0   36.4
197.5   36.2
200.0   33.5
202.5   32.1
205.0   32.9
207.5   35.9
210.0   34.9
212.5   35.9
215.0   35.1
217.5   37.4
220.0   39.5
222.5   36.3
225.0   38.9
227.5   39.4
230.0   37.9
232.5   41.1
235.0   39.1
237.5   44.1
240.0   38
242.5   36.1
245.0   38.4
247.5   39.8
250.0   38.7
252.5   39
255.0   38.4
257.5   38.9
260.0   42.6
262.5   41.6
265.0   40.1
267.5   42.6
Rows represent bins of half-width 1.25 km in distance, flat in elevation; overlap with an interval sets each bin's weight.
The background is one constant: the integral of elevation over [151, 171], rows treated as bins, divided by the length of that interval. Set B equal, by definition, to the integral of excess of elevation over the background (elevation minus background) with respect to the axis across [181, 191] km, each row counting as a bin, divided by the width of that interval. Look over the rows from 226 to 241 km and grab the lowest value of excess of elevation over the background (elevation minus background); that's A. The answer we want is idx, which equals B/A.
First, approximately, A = 1.0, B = 0.8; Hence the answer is 1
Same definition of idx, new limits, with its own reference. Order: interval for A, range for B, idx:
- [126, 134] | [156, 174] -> 0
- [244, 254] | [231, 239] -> 3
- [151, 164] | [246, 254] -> -2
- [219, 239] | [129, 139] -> 0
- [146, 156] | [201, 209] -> 12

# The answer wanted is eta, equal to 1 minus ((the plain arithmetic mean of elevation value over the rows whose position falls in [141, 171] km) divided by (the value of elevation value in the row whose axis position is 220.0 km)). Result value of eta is 0.067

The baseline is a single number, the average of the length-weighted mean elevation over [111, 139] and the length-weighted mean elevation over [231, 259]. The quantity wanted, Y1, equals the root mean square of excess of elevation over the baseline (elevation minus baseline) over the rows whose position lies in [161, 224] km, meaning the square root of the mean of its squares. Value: 2.6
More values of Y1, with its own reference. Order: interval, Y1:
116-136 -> 1.8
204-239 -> 2.8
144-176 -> 2.2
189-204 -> 3.3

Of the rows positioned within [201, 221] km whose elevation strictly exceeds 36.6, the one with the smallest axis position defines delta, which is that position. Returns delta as 217.5 km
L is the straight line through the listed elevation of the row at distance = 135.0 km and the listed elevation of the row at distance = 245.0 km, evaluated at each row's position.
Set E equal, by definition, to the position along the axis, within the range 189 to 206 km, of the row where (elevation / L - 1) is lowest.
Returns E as 202.5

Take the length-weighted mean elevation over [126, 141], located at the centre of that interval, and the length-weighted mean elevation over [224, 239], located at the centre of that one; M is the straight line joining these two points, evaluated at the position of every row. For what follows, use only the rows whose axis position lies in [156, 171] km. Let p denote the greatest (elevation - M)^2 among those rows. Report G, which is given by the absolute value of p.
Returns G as 11.7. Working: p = 11.7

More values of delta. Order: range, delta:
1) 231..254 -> 232.5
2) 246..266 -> 247.5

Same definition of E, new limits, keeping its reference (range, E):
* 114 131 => 125.0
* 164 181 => 167.5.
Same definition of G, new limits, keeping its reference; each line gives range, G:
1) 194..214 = 47.0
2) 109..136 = 12.9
